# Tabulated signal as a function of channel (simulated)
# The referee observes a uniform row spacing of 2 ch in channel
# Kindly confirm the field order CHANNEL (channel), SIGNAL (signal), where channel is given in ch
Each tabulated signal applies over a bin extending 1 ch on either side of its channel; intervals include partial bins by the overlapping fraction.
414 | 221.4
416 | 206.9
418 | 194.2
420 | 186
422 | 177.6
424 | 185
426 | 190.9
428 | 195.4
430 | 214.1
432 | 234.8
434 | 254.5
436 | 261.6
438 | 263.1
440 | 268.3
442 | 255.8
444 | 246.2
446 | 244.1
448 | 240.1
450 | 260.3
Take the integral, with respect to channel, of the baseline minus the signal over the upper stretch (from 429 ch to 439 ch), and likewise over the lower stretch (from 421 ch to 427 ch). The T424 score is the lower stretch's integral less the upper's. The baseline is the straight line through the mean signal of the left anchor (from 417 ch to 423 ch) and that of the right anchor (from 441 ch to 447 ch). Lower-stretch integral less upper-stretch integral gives 302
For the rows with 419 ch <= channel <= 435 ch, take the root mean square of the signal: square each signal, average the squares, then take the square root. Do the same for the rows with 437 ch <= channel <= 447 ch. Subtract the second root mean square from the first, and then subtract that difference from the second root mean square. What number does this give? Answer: 305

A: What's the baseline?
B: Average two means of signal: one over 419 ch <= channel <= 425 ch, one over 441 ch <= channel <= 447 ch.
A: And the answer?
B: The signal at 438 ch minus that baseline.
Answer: 47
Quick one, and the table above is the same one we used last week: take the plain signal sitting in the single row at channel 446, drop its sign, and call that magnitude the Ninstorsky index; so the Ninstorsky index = 244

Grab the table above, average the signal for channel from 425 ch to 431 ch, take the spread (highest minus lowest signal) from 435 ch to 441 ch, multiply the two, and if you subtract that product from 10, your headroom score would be -1331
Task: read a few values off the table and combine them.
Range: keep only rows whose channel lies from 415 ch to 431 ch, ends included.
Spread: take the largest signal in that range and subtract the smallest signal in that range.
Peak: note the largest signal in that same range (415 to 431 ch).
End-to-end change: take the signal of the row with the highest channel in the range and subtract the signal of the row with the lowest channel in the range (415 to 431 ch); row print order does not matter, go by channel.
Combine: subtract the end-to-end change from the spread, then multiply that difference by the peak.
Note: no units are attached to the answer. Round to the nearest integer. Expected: 6273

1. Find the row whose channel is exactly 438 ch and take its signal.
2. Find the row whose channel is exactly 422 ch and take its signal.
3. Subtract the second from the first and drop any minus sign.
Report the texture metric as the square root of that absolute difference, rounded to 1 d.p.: 9.2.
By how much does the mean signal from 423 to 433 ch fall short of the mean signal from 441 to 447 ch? 45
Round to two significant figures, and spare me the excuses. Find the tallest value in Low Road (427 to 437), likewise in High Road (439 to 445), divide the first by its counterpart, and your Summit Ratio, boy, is 0.98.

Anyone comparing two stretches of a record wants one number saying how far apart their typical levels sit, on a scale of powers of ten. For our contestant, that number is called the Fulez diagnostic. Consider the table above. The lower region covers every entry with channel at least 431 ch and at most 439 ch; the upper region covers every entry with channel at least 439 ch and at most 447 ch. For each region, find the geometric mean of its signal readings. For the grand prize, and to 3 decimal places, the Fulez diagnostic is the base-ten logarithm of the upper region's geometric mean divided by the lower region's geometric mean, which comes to 0.000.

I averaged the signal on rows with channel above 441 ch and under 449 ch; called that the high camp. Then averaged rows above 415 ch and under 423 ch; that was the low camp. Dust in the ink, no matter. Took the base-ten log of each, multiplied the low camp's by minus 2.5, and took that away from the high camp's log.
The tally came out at 8.10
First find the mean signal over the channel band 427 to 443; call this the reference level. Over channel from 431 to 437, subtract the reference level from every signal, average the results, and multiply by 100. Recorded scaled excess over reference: 685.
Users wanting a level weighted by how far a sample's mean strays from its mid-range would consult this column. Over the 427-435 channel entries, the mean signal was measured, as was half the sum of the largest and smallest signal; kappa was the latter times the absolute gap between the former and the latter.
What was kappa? 56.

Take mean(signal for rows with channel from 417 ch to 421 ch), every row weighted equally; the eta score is 190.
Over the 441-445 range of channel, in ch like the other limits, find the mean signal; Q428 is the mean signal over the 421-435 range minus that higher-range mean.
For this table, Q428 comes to -44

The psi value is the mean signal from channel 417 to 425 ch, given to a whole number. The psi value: 186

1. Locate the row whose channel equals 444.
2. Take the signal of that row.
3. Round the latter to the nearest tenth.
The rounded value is 246.2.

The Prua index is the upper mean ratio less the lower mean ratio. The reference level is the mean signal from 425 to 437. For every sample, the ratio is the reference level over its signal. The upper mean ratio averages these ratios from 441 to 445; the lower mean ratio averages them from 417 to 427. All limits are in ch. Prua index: -0.310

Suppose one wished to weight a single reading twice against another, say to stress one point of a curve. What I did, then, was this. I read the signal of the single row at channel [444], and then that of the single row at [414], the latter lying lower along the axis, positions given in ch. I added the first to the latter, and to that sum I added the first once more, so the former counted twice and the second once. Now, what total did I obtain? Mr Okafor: 714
